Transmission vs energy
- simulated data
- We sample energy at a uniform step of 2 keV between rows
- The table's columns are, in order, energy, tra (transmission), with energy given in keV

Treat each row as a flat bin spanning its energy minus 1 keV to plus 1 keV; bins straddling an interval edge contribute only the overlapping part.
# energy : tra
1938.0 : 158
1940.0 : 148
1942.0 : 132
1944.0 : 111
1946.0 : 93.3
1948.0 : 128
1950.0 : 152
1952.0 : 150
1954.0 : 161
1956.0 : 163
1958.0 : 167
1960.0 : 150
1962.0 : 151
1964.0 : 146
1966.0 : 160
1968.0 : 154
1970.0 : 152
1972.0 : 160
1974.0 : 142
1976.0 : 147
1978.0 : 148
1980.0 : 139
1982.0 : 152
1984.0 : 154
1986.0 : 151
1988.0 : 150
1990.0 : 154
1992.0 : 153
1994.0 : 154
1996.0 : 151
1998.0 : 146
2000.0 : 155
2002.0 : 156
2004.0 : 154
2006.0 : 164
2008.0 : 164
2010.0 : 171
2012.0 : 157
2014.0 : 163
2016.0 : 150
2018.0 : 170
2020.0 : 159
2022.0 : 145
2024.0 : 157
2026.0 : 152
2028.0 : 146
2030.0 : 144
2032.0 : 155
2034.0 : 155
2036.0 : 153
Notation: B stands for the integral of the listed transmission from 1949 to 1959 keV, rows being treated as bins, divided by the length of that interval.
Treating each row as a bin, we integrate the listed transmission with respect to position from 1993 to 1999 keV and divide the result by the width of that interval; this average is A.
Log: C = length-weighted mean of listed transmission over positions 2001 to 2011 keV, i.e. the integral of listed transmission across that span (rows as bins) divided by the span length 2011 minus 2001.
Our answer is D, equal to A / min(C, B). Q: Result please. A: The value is 0.95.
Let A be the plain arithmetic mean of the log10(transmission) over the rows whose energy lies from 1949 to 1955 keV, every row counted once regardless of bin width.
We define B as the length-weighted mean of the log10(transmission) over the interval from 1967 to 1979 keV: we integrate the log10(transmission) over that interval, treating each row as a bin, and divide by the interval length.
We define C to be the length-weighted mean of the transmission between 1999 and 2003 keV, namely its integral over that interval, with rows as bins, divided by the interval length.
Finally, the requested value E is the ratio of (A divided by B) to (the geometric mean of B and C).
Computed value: 0.055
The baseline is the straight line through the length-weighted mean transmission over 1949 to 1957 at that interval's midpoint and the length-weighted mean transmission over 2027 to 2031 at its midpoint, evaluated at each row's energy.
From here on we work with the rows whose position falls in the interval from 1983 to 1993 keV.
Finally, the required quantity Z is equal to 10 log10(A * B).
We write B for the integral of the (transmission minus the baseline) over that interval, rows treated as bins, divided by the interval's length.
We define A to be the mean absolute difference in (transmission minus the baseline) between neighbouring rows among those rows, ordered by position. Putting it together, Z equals 4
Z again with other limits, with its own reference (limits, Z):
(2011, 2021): 22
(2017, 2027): 20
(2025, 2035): 14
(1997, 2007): 15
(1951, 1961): 13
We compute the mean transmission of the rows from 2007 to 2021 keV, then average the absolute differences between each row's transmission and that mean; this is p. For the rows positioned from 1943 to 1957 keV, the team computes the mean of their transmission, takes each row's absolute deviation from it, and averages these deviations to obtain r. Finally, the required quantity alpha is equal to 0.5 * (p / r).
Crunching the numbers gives 0.13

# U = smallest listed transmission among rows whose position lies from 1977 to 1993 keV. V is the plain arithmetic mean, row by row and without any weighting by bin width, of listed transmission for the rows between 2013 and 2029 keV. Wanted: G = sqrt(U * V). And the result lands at 147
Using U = 139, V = 155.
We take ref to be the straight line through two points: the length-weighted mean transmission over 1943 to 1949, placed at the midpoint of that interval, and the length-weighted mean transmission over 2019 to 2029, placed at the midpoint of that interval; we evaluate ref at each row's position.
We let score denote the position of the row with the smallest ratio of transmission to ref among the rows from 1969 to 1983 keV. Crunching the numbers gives 1980.0 keV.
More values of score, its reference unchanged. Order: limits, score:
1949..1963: 1962.0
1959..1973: 1964.0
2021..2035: 2030.0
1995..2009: 1998.0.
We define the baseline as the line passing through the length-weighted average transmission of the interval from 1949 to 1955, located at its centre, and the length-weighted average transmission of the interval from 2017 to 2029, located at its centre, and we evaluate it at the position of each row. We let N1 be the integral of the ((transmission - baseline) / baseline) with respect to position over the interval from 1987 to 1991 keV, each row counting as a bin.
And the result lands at -0.1 keV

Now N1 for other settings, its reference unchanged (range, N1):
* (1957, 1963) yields 0.1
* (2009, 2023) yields 0.4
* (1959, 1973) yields -0.1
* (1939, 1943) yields -0.4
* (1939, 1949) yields -2.1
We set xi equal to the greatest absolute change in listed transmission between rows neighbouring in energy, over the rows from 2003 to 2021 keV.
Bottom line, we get 20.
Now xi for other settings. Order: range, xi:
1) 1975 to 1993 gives 13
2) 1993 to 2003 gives 9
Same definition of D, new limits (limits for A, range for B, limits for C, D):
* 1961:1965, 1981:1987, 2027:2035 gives 0.99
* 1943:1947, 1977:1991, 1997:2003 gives 0.68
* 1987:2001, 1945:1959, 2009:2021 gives 1.05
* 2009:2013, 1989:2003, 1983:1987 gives 1.08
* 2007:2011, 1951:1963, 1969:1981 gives 1.13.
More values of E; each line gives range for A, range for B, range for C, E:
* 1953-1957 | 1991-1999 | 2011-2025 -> 0.055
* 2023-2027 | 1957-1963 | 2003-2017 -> 0.053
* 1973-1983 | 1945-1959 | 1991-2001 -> 0.056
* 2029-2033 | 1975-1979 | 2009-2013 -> 0.053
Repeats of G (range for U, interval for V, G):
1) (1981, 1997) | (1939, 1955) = 142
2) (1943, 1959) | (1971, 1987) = 118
